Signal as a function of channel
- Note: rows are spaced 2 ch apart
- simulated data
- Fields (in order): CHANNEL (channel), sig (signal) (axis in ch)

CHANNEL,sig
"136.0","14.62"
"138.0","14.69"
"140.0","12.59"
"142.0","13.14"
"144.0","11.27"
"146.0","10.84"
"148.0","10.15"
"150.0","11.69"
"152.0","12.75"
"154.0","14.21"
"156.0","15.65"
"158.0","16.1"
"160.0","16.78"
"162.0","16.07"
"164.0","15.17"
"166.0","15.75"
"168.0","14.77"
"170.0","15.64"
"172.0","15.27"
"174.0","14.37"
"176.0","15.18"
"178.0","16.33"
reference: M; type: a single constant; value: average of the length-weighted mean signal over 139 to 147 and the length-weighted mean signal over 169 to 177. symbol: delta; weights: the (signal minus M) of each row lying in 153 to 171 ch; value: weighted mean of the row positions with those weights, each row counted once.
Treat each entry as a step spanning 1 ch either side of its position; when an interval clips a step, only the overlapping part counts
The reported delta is 162.1 ch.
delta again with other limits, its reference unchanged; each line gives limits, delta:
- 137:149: 146.5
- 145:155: 147.7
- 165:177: 170.5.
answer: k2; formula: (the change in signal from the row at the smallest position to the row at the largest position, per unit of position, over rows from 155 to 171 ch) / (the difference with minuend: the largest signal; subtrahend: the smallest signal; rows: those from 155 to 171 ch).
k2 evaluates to 0.00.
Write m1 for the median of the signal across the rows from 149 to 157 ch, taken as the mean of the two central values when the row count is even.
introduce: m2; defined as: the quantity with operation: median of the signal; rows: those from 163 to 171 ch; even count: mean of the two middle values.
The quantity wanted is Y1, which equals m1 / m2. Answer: 0.88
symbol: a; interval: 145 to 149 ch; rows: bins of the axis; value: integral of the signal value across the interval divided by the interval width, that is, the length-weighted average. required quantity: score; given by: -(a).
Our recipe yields -10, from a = 10.5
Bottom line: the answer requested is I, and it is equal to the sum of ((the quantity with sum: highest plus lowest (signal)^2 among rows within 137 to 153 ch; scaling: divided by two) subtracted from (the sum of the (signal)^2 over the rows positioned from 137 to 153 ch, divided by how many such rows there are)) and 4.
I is -6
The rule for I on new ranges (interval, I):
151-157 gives 3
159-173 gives -1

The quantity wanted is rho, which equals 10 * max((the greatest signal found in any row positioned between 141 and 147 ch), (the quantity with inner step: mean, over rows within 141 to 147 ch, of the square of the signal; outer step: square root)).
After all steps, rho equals 131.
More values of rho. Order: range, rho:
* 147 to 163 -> 168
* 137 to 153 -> 147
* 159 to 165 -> 168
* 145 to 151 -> 117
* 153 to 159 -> 161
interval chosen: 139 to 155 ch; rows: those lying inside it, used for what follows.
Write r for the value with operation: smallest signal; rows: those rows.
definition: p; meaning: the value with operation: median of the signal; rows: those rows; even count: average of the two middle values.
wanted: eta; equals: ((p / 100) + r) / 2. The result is 5.1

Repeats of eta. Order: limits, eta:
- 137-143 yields 6.4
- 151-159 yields 6.4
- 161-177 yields 7.3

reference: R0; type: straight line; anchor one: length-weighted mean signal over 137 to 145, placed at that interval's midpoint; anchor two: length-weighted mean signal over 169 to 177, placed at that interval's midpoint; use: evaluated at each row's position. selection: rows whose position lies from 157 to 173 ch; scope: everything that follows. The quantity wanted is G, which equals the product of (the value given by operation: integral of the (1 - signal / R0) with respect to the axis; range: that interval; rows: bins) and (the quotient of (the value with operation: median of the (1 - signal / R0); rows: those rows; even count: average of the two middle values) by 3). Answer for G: 0.026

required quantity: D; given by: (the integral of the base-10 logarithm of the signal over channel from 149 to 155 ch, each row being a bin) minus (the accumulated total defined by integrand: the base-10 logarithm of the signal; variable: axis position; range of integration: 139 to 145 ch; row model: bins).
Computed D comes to 0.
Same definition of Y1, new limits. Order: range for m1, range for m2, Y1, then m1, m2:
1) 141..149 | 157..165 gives 0.69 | 11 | 16.1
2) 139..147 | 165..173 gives 0.77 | 12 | 15.5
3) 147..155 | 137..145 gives 0.95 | 12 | 12.9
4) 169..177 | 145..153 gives 1.35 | 15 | 11.3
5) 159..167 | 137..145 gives 1.24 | 16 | 12.9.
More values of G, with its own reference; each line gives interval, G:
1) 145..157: 0.033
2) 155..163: 0.050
